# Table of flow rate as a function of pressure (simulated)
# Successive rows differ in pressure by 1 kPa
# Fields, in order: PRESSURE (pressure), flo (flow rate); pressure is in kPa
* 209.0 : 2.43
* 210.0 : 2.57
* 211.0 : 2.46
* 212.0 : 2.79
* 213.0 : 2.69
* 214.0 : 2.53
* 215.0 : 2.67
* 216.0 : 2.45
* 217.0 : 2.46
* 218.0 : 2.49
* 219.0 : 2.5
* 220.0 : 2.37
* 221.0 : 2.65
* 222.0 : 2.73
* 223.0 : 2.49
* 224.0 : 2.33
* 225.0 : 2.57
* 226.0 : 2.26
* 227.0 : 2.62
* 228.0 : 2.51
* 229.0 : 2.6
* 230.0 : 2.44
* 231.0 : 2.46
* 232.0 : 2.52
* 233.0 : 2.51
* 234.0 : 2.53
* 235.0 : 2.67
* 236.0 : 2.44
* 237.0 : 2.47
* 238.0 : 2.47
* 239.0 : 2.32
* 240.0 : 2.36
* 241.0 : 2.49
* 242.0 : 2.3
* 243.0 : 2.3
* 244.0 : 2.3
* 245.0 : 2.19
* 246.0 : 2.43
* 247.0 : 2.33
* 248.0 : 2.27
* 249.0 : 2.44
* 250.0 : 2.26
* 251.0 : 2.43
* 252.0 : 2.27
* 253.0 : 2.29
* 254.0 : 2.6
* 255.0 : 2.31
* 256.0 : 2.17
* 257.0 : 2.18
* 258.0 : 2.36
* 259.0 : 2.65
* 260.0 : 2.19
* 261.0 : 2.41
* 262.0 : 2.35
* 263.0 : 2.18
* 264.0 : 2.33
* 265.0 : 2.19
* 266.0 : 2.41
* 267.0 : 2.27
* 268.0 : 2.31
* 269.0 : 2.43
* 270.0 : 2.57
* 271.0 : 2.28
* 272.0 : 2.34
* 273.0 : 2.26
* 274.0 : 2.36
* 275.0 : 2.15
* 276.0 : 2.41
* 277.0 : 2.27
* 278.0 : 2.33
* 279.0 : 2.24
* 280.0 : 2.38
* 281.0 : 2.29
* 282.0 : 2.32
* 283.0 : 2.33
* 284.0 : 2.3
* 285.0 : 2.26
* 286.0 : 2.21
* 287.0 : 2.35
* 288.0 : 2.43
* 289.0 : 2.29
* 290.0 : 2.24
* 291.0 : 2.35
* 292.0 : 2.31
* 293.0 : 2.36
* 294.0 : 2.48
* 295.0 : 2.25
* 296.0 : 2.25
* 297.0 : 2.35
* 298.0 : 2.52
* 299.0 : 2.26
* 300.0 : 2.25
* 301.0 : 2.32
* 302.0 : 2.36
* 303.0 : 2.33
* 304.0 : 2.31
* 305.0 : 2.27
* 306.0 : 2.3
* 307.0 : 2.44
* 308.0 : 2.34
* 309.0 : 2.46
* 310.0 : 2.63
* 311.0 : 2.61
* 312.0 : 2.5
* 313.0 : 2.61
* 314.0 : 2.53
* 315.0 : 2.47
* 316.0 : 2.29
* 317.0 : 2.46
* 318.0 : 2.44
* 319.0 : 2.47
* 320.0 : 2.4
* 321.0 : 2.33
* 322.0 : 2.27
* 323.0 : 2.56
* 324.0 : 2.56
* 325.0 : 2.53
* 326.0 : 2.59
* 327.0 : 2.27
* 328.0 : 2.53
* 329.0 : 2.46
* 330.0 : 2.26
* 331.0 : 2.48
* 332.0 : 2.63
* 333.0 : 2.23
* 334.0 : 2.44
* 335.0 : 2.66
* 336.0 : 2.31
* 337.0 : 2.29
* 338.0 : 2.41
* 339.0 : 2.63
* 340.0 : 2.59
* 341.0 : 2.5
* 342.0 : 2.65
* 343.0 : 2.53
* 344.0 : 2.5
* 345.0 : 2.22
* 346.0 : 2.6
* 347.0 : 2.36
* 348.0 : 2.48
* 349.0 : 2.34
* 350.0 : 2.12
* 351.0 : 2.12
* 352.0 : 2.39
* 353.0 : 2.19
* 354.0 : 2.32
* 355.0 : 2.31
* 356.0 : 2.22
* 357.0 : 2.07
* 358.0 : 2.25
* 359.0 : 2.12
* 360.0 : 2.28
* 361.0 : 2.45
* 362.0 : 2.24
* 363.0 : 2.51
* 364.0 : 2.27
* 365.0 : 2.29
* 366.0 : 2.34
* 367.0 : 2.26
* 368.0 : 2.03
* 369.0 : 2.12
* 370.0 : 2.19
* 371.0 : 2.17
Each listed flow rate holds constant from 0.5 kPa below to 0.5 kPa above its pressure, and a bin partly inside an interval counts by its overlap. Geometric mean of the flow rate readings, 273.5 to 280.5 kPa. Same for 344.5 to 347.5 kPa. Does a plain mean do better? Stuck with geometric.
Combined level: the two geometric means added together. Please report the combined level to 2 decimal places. 4.69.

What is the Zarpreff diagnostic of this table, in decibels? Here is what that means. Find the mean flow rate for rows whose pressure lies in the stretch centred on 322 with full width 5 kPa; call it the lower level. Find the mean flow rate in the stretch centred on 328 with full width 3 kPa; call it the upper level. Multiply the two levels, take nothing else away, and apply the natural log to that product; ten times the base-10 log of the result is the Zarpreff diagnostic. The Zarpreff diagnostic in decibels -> 2.48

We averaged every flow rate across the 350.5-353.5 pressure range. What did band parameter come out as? 2.23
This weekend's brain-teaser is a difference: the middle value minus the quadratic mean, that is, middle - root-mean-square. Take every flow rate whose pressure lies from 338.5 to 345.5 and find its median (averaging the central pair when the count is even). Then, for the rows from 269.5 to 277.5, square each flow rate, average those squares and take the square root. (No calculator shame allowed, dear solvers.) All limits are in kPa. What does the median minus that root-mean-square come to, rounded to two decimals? 0.20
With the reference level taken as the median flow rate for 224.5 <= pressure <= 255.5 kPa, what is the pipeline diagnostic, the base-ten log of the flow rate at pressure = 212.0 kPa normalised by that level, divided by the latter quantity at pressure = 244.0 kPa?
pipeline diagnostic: -2.3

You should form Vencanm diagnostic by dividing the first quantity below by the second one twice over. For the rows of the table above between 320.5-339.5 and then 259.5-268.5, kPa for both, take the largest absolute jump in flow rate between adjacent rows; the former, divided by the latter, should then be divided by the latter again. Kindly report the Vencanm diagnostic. 8.3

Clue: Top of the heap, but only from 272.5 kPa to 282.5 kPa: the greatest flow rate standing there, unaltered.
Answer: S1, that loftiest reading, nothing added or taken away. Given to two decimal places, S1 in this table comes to 2.41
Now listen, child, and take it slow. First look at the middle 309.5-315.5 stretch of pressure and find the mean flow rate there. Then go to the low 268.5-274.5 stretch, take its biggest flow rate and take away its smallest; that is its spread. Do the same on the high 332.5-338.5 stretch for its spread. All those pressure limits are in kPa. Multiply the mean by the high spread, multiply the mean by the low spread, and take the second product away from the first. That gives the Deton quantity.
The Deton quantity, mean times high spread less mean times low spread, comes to 0.31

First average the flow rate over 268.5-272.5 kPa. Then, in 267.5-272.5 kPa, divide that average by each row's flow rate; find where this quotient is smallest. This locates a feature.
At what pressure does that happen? 270.0 kPa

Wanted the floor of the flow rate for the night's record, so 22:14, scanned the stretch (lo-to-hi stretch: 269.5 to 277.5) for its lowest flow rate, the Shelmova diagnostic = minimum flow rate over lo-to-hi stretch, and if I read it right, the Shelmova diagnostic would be 2.15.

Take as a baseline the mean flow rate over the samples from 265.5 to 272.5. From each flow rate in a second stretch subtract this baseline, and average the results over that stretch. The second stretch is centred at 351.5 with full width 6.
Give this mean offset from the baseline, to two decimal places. -0.13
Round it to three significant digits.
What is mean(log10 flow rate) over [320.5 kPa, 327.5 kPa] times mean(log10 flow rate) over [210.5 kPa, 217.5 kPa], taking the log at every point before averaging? 0.159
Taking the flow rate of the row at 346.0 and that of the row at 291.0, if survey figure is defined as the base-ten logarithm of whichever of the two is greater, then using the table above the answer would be 0.415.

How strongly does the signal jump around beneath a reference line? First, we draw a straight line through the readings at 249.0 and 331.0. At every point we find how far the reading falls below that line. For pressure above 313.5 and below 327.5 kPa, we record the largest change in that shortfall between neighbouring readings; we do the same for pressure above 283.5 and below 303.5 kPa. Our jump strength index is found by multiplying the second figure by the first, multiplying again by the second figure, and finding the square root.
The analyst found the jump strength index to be 0.15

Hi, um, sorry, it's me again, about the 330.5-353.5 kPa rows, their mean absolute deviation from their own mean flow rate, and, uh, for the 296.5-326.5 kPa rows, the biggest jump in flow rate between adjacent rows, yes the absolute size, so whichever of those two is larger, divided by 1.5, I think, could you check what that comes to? 0.19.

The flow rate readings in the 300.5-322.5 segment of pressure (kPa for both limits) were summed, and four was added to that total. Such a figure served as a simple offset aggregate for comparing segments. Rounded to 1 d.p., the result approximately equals 57.1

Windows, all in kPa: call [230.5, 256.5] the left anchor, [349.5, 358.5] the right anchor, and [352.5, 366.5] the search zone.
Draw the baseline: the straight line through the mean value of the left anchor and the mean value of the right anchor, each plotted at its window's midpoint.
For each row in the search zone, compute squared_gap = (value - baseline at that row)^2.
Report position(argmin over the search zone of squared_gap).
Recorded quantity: 356.0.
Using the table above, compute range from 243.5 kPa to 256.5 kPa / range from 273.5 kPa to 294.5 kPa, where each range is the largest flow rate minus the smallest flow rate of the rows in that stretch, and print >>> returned 1.30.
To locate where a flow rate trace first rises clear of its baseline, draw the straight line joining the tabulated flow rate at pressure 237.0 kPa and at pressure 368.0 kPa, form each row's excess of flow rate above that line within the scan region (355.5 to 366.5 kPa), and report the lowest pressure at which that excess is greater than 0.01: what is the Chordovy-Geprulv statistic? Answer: 356.0 kPa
